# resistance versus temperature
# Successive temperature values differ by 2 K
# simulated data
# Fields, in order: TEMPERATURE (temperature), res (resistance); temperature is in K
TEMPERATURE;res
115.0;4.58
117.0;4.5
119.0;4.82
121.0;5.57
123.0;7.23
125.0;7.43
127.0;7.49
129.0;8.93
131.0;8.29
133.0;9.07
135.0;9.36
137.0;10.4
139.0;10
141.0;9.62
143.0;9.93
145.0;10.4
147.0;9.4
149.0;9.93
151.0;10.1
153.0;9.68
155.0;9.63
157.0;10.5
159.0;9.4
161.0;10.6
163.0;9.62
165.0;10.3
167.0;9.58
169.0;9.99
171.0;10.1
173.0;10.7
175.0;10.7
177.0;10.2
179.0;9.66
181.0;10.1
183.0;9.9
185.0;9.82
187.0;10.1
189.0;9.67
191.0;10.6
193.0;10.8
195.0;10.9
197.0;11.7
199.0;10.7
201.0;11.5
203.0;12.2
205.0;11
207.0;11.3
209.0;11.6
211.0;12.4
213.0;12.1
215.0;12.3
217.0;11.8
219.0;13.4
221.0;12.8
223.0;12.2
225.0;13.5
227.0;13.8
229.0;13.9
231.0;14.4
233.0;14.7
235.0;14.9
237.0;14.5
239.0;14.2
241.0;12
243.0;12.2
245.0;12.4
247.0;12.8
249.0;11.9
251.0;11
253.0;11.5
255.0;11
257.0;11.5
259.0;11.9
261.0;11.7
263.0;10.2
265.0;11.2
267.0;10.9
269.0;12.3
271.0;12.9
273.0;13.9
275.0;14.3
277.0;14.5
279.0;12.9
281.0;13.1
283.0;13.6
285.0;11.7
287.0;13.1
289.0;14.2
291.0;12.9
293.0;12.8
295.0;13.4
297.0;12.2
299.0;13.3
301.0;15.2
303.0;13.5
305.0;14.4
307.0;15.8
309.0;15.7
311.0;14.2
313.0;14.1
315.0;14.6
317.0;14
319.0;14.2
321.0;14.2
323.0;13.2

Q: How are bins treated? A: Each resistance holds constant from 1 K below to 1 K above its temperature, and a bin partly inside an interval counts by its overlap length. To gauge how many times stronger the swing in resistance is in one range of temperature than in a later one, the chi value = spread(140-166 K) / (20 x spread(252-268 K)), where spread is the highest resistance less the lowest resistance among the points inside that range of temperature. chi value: 0.035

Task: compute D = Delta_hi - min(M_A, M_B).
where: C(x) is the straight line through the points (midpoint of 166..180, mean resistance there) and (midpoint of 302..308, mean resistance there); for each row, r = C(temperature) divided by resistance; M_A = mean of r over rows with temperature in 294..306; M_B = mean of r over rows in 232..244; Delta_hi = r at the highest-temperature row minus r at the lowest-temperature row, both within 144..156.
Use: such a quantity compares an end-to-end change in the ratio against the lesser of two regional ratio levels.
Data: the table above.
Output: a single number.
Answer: -0.80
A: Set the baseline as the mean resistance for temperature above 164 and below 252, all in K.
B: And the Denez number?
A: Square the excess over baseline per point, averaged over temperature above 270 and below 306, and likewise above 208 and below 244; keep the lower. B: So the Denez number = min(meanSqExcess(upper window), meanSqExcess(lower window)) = 3.17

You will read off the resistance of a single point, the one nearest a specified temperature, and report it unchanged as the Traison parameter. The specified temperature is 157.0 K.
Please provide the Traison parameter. 10.5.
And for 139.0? 10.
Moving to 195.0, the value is 10.9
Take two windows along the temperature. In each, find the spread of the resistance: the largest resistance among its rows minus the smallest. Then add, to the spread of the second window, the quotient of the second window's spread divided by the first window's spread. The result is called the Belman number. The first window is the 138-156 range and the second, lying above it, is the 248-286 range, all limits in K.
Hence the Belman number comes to 8.6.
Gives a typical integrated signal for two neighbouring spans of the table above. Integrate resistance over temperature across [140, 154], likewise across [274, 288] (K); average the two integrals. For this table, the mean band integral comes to 162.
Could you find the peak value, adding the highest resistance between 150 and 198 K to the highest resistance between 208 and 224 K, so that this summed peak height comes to 25.1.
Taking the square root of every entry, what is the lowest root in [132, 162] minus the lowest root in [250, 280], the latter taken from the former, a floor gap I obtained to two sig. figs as -0.18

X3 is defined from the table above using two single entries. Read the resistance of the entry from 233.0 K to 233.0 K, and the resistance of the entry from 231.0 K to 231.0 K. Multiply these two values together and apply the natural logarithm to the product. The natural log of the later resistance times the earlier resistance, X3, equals 5.36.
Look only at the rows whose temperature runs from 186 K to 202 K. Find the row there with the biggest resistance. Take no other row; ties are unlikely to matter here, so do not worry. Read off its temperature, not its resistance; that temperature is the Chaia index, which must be 197.0 K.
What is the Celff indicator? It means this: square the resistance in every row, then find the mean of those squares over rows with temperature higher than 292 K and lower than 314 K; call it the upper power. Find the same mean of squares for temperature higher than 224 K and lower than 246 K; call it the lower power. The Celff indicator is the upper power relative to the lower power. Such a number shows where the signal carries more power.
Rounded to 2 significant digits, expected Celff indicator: 1.1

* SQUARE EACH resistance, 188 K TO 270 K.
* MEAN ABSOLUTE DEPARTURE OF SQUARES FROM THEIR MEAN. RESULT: 25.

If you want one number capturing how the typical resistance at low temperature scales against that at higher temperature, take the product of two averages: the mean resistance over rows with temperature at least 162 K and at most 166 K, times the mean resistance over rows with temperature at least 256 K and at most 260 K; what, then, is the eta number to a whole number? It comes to 117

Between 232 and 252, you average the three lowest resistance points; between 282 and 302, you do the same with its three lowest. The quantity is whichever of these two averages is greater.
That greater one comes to 12.2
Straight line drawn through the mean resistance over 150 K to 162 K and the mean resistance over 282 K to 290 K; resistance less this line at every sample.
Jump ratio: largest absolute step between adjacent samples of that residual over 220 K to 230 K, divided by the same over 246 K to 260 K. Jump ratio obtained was 1.3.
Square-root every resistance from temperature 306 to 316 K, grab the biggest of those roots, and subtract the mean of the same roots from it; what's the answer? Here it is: 0.12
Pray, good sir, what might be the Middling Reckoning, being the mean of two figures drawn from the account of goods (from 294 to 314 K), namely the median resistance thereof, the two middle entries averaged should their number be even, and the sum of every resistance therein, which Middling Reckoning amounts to 78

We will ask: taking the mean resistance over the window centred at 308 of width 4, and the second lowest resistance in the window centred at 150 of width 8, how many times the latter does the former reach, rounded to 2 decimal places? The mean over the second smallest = 1.63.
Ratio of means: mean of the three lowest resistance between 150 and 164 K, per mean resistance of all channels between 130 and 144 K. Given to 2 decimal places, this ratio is 1.00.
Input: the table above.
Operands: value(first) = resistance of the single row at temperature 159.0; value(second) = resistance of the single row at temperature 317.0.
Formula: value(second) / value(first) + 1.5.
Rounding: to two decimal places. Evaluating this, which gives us 2.99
